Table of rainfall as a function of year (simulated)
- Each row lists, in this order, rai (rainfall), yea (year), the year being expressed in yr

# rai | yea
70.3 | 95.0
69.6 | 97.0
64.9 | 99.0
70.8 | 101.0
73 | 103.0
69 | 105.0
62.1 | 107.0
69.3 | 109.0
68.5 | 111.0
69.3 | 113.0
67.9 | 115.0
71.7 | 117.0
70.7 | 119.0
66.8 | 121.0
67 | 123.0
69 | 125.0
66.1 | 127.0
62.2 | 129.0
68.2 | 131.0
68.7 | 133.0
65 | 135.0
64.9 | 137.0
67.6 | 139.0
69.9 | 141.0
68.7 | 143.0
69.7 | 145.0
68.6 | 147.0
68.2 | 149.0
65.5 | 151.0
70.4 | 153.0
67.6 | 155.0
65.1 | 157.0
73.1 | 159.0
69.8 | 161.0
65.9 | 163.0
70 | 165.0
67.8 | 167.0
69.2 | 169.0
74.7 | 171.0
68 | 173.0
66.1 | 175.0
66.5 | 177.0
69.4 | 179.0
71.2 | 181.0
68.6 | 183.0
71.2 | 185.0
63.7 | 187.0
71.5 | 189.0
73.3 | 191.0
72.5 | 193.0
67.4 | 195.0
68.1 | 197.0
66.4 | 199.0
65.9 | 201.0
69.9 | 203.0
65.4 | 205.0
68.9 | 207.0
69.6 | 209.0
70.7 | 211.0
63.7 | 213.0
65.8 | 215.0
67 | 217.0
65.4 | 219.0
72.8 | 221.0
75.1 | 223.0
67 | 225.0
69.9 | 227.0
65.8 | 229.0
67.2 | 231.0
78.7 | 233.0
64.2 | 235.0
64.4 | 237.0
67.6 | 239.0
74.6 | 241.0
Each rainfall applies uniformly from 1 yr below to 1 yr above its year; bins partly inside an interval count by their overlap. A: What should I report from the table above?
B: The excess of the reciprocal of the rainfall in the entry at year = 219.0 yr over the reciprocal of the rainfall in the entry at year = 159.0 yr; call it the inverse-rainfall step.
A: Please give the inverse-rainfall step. 0.0016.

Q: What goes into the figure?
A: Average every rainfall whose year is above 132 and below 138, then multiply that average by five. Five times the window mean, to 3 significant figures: 331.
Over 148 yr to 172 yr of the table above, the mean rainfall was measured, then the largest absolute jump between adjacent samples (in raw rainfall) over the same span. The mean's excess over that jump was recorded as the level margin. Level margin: 60.9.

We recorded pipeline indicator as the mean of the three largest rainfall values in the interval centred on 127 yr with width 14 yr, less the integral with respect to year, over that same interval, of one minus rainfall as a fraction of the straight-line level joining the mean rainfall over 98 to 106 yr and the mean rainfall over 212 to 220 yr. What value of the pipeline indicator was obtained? 68.3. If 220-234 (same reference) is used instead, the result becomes 76.8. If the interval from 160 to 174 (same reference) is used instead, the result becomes 72.0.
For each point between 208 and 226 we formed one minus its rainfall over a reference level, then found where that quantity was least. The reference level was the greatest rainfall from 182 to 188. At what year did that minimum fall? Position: 223.0 yr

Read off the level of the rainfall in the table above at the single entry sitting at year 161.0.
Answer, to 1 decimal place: 69.8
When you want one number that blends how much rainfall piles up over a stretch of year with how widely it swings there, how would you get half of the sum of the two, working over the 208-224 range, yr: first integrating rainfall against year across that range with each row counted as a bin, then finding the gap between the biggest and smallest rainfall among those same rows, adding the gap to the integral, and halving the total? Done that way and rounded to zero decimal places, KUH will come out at 556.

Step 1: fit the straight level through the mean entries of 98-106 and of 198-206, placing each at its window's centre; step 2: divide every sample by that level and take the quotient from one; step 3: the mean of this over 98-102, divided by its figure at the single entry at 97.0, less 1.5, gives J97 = -35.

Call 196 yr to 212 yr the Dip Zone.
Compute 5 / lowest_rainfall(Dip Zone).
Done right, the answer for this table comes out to 0.0765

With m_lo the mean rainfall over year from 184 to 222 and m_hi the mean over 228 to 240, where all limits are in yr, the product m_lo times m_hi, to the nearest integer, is 4649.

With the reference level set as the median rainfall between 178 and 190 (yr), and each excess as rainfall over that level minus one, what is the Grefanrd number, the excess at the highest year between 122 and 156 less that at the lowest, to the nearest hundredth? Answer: 0.01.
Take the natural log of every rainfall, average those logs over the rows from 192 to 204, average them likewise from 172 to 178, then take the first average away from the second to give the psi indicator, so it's -0.02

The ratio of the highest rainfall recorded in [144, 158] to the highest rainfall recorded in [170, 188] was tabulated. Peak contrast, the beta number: 0.942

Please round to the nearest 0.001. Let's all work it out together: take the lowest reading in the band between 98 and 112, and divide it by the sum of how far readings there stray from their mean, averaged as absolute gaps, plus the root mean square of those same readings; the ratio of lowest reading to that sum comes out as 0.874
